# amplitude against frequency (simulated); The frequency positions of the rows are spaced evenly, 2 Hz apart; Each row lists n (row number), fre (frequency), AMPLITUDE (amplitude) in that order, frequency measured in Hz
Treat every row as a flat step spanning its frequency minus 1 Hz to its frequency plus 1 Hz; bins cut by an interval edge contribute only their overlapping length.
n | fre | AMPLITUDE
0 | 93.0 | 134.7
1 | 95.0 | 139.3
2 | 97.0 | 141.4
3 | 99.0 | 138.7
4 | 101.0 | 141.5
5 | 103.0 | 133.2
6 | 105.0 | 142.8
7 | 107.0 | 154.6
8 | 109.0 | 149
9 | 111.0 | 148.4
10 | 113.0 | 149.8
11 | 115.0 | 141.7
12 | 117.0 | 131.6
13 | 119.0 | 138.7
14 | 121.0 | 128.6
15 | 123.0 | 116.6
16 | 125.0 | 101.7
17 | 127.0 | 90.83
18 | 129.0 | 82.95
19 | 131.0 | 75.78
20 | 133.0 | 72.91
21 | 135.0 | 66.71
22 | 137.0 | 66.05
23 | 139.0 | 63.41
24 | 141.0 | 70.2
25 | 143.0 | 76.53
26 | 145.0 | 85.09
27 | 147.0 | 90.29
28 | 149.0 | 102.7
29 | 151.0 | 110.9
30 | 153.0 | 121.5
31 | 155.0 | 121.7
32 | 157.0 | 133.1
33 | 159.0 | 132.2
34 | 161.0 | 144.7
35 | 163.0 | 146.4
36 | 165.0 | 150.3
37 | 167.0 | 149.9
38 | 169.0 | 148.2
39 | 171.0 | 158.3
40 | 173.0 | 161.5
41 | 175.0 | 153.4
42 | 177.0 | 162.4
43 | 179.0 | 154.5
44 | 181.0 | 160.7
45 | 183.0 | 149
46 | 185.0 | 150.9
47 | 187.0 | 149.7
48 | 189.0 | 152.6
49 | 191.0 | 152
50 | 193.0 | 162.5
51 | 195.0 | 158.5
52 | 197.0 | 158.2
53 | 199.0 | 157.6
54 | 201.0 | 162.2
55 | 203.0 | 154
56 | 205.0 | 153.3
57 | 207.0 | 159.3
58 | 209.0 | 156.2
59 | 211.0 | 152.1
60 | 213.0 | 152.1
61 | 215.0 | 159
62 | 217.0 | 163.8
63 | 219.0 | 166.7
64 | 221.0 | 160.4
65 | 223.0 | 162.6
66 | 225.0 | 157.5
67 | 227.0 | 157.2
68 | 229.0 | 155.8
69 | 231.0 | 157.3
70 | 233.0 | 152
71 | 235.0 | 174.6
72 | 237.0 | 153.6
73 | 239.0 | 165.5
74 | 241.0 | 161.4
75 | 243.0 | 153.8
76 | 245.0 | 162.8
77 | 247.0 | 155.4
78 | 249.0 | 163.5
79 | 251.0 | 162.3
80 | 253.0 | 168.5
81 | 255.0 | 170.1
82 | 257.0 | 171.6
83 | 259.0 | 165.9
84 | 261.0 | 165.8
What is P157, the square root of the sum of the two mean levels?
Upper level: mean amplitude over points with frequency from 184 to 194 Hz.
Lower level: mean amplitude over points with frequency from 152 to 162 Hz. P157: 16.9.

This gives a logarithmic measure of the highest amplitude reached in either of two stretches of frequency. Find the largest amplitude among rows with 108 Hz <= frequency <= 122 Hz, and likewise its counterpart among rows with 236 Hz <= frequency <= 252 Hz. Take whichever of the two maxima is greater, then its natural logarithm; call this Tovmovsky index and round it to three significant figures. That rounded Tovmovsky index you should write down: 5.11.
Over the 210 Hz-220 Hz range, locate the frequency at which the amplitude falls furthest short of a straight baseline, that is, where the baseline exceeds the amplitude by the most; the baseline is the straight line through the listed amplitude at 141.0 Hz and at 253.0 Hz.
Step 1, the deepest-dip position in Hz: 213.0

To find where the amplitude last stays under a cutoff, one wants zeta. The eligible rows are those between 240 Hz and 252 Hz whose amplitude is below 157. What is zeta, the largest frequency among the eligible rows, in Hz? 247.0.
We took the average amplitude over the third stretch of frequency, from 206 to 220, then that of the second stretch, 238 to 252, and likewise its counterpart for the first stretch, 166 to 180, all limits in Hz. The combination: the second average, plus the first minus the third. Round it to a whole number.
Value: 158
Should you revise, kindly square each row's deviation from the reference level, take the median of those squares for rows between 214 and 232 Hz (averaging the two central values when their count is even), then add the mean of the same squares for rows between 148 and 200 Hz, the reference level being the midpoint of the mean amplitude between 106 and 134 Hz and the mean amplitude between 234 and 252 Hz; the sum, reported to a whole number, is 611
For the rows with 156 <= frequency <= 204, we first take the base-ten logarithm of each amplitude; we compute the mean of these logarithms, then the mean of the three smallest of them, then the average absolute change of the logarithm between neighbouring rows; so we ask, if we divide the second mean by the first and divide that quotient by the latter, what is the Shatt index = 71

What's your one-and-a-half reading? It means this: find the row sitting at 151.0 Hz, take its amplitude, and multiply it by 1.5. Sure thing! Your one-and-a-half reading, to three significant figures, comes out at 166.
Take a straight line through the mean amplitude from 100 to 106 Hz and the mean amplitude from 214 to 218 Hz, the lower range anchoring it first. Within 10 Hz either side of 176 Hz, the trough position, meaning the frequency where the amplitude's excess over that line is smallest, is 183.0 Hz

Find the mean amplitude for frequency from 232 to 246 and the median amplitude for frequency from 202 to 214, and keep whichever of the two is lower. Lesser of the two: 154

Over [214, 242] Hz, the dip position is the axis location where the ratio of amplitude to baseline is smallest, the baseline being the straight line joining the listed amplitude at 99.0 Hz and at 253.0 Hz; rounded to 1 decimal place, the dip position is 233.0 Hz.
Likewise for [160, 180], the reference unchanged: 161.0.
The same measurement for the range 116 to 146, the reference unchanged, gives 139.0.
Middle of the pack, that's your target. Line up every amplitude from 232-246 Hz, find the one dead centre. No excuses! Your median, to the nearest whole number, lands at 161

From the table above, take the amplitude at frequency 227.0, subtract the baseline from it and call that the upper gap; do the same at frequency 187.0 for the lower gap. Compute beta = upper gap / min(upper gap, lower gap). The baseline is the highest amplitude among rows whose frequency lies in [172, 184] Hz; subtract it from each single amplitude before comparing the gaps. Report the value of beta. 0.4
